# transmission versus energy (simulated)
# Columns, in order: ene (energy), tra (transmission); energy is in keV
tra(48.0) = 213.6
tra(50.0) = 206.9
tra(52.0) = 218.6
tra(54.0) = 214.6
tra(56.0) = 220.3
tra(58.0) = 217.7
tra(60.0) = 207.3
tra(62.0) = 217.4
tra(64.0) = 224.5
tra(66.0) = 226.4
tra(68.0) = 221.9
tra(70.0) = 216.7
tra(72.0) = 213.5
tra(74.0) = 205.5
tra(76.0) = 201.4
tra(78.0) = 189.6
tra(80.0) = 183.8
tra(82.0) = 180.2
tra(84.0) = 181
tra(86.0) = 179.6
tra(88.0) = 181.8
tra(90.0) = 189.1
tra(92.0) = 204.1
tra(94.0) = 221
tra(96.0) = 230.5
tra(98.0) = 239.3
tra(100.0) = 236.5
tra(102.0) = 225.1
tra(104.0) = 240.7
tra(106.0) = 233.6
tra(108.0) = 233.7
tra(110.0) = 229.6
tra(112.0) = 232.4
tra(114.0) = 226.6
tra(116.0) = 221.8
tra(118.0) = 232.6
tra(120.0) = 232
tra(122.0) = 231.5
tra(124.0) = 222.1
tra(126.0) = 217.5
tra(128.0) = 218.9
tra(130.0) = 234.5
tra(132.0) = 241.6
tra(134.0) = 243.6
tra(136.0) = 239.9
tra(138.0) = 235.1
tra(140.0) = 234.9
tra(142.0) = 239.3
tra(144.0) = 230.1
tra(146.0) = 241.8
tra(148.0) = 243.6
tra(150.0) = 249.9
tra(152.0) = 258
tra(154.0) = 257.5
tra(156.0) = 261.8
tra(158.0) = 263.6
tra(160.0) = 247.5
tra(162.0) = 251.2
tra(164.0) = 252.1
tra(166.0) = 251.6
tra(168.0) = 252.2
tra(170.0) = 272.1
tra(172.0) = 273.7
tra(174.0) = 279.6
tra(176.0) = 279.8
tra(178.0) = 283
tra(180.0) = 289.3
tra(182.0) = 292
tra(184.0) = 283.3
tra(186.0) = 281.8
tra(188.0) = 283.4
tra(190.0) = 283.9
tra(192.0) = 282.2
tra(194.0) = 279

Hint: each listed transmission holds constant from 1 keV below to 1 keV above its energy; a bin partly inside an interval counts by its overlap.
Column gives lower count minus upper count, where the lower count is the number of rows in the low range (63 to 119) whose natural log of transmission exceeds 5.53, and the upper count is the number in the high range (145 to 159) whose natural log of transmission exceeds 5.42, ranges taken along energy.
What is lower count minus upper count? -7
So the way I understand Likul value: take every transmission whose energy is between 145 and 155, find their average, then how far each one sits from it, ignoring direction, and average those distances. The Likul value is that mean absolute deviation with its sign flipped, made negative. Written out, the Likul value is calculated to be -6.1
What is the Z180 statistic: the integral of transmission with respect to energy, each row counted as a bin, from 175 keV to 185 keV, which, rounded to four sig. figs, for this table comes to 2855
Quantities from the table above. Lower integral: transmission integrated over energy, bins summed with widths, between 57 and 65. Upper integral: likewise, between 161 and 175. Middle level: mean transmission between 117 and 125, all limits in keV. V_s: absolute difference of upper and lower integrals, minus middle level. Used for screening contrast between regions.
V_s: 1702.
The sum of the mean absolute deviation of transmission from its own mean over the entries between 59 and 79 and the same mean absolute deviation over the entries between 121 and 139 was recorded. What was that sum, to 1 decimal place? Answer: 17.3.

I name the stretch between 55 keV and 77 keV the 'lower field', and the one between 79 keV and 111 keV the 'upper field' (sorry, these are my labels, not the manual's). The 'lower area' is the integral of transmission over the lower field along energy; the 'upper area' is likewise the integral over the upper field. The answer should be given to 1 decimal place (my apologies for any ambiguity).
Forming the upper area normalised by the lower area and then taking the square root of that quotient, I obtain 1.2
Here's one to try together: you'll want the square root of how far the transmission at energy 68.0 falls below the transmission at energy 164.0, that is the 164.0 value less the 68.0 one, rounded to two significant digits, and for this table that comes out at 5.5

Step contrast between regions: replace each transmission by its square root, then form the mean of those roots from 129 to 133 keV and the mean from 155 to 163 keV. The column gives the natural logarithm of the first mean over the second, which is -0.036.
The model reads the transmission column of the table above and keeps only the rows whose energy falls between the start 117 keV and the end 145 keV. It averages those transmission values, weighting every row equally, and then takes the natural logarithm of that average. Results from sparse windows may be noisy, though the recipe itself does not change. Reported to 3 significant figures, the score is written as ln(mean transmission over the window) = 5.45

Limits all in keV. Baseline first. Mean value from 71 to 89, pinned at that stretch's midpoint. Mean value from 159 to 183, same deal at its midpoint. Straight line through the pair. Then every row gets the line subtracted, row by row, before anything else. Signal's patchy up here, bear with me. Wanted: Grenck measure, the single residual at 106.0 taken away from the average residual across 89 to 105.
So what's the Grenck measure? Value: -3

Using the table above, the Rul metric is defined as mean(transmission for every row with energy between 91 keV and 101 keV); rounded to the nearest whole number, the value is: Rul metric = 226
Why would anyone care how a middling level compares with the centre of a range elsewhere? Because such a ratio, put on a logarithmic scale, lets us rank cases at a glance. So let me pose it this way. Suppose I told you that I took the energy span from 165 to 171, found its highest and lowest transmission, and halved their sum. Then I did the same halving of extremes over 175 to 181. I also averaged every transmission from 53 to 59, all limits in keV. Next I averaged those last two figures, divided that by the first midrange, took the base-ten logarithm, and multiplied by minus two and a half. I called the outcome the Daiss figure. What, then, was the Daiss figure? 0.046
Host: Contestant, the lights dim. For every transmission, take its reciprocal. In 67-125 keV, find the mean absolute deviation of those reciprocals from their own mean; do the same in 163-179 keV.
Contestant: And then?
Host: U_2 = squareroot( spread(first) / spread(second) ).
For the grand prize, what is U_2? 1.54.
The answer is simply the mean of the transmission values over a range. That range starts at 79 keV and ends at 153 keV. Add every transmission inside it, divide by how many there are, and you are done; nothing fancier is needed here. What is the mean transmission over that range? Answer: 225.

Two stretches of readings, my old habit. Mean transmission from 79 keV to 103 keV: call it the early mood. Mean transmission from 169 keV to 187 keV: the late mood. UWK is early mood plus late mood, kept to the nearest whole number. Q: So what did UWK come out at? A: 486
